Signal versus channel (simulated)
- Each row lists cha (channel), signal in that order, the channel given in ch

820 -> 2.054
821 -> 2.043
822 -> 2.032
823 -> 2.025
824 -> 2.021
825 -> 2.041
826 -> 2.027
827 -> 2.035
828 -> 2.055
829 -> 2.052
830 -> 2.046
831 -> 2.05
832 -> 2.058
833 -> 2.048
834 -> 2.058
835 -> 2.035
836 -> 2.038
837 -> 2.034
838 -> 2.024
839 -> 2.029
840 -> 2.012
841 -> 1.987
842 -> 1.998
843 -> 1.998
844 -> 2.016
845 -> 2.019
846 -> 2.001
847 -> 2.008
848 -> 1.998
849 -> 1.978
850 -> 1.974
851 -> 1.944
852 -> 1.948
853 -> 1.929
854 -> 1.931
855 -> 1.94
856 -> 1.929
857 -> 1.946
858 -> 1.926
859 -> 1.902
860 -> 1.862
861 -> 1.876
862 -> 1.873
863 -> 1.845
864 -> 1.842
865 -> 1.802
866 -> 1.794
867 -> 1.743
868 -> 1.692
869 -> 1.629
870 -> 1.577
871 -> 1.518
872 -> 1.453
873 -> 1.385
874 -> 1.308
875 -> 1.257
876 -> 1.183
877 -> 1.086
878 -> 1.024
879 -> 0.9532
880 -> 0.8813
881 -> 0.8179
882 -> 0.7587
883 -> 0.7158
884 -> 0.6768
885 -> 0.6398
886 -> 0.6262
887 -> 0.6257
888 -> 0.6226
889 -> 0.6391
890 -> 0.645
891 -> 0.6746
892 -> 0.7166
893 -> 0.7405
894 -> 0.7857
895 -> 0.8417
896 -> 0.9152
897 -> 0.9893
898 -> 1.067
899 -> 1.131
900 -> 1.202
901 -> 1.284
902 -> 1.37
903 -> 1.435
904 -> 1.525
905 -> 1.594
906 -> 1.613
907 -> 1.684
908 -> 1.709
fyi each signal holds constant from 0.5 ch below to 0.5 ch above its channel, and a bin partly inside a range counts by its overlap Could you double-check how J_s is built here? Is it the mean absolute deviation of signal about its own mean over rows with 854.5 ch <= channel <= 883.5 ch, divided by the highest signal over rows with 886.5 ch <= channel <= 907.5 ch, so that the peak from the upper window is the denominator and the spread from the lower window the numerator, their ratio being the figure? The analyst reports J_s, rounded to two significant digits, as 0.21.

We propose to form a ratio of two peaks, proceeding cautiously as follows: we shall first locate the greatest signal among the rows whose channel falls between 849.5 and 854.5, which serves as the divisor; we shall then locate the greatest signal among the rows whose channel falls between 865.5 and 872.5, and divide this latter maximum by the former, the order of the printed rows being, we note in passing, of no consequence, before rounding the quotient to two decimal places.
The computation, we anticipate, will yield 0.91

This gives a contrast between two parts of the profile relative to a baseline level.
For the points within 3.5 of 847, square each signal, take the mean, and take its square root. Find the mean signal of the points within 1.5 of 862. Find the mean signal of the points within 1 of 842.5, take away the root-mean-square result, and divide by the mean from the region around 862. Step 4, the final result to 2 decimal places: 0.00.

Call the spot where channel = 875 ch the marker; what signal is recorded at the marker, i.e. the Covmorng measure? 1.257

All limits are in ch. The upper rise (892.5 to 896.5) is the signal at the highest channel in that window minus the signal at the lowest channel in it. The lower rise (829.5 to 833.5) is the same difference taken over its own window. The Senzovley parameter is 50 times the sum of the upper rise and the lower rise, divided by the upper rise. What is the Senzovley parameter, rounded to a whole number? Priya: 51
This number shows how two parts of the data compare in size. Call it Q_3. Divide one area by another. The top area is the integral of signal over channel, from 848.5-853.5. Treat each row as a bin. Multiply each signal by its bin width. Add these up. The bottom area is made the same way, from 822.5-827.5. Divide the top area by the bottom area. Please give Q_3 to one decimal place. 1.0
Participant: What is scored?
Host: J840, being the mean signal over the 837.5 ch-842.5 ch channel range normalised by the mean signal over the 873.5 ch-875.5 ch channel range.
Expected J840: 1.57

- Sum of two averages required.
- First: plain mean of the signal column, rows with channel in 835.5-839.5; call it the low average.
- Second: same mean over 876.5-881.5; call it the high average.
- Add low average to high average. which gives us 2.98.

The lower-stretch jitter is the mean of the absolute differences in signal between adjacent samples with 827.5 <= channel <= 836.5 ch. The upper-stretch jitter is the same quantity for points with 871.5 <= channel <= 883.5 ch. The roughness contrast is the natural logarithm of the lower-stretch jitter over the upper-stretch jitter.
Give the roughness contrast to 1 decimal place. -2.1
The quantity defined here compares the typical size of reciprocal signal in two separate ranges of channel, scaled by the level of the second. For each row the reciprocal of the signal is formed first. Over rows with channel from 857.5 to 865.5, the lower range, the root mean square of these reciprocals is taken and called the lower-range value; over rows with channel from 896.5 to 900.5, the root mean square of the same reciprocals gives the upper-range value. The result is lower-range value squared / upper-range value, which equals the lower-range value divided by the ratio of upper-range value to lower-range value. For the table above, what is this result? 0.31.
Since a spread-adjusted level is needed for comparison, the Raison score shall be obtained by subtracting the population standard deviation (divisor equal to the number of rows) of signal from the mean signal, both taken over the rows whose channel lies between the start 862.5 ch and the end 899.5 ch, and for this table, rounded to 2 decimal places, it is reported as 0.68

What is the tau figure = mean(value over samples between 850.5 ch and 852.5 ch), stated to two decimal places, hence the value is 1.95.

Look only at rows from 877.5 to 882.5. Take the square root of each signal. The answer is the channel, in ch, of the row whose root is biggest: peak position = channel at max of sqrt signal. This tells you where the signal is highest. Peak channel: 878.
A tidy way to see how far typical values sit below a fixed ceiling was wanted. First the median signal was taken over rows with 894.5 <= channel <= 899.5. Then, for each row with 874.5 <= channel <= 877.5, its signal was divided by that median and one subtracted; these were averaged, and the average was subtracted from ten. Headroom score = 9.8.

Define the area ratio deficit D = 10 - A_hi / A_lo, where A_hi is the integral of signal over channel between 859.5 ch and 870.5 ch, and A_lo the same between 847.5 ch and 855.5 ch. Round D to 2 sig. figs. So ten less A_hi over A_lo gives 8.8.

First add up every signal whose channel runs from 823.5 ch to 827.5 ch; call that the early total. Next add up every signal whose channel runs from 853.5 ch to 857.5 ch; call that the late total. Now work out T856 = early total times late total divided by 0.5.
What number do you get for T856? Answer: 126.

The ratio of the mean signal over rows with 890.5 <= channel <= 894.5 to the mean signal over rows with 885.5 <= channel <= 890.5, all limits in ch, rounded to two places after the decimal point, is 1.15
